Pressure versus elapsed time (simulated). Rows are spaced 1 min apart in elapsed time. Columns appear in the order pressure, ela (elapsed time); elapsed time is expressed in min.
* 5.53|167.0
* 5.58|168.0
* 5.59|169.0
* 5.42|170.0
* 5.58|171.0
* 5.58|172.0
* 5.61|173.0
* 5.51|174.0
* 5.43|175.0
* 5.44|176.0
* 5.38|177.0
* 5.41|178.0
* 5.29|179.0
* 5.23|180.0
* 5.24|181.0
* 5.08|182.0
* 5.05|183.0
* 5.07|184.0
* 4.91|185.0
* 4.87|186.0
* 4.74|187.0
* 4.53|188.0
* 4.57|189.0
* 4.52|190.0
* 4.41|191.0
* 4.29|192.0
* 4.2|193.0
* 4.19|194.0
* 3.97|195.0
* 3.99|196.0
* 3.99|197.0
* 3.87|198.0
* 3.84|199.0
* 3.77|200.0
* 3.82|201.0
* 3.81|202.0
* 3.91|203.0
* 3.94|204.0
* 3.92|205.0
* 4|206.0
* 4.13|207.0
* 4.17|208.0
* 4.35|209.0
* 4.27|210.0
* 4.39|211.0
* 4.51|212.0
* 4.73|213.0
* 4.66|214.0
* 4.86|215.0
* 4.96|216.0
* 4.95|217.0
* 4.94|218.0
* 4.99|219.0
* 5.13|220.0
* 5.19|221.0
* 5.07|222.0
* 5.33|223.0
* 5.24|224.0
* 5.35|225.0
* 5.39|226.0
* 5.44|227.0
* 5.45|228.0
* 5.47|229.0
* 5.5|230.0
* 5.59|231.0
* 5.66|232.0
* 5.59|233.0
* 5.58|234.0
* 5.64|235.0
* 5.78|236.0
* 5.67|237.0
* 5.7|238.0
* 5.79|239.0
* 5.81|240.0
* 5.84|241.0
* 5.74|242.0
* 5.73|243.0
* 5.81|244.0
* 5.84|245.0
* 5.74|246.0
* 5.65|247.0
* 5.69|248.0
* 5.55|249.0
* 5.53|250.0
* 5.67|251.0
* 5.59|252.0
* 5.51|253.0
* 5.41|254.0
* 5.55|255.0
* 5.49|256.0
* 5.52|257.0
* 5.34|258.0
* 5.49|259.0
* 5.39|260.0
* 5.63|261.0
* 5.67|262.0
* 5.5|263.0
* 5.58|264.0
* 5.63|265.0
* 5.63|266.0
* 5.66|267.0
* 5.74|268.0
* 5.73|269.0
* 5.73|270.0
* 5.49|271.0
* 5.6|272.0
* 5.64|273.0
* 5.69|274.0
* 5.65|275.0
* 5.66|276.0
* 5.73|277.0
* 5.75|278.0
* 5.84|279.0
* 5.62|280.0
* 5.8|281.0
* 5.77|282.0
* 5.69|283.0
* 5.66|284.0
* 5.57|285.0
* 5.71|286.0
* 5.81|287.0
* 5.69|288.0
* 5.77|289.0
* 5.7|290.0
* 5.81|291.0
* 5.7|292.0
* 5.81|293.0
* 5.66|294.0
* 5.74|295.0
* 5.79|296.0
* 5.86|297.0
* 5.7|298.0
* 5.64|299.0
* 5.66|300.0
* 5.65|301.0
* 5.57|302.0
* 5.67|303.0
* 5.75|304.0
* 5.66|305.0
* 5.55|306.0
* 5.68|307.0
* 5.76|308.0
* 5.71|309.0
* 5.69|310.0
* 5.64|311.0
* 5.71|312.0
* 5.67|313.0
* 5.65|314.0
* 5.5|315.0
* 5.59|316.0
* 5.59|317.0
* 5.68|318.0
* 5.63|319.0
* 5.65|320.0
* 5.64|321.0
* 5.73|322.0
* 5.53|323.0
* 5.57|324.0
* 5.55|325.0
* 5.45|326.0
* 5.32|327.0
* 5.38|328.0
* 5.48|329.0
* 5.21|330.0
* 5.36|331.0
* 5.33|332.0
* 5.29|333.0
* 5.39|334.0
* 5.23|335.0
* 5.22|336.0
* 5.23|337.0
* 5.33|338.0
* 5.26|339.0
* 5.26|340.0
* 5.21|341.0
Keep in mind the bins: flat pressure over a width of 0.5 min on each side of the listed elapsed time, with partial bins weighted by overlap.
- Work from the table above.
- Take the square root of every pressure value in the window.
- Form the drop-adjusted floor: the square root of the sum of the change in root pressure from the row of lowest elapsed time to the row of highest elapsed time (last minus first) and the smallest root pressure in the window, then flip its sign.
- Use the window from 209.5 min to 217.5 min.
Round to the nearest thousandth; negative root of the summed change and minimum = -1.492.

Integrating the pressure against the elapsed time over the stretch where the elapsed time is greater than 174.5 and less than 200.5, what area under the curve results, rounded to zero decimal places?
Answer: 121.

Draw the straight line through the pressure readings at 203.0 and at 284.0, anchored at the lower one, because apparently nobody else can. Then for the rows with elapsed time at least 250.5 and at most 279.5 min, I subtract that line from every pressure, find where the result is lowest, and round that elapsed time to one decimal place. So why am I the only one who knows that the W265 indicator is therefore 271.0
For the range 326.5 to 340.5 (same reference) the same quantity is 340.0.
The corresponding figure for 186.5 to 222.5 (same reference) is 202.0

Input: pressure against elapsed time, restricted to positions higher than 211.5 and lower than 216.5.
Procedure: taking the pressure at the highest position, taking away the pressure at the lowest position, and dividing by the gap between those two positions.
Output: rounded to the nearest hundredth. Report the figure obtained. 0.11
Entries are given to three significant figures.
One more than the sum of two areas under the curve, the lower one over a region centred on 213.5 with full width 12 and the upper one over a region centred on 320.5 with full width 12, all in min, 124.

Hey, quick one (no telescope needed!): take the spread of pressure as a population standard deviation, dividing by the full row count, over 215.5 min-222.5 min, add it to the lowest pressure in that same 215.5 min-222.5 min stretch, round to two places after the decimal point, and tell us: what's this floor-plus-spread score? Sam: 5.03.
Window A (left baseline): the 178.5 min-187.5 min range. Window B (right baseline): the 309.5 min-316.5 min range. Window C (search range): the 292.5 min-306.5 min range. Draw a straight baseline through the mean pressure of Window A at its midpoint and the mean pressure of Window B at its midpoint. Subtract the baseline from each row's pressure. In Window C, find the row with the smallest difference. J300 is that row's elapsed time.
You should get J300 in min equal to 306.0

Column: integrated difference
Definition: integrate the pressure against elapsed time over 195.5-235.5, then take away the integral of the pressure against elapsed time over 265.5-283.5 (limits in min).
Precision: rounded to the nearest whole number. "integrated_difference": 87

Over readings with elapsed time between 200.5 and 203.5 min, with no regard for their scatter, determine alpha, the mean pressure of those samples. 3.8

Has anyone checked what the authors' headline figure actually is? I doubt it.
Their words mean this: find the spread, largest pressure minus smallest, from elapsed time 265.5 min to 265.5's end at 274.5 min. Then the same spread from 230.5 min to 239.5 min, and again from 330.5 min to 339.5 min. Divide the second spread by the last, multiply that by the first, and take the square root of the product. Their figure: 0.56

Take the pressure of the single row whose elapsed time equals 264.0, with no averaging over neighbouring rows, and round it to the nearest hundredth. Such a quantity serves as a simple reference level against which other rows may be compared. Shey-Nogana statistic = 5.58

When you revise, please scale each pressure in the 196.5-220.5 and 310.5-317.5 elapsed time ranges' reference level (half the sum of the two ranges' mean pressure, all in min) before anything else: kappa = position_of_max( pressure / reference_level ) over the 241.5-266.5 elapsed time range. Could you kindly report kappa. 245.0 min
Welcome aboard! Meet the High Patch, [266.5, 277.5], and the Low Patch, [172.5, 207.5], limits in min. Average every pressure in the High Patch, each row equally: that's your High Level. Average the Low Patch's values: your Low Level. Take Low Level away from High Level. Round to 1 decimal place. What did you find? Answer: 1.1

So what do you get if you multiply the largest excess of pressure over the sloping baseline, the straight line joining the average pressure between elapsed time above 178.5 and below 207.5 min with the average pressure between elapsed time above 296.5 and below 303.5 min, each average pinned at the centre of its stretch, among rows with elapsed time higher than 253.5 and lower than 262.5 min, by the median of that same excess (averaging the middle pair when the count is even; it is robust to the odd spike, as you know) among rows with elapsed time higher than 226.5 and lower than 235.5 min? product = 0.32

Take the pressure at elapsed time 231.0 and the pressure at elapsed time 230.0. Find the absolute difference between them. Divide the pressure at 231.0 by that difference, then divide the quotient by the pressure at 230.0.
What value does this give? 11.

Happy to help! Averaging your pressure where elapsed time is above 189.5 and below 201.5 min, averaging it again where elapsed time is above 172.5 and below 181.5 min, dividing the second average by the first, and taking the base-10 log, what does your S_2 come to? 0.12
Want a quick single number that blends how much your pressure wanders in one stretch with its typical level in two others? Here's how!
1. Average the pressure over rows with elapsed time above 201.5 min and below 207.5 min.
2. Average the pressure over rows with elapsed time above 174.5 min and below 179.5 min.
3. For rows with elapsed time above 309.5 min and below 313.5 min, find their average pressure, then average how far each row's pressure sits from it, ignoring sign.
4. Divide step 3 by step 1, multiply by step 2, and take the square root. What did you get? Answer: 0.18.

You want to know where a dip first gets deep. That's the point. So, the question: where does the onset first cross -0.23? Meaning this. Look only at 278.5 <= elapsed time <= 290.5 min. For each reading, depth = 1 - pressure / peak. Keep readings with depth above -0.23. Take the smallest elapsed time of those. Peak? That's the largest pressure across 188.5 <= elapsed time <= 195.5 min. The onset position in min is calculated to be 280.0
